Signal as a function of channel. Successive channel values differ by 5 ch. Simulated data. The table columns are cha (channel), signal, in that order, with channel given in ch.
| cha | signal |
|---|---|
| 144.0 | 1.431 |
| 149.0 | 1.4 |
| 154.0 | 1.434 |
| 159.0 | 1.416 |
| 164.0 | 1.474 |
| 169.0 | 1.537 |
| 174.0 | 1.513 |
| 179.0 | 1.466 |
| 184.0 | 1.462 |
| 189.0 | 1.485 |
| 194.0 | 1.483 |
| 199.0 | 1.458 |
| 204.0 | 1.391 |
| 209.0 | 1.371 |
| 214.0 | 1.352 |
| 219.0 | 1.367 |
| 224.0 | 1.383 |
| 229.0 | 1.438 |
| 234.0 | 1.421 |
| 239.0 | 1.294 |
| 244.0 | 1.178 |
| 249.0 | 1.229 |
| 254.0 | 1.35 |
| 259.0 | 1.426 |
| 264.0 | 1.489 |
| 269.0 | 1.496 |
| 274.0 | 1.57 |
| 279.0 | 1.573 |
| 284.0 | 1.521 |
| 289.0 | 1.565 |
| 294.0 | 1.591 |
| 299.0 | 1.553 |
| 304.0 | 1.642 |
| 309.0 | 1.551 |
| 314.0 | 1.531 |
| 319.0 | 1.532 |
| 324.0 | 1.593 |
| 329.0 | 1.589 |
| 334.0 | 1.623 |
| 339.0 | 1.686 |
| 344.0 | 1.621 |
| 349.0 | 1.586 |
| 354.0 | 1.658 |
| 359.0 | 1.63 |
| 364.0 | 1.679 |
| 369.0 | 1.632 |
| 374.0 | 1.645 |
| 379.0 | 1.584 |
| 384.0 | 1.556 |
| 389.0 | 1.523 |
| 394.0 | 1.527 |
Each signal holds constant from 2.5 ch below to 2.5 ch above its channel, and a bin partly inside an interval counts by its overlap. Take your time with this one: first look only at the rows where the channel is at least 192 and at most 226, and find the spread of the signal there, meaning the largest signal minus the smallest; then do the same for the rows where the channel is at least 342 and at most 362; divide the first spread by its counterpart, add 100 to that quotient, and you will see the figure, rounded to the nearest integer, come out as 102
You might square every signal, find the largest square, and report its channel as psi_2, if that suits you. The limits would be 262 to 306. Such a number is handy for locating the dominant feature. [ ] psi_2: 304.0 ch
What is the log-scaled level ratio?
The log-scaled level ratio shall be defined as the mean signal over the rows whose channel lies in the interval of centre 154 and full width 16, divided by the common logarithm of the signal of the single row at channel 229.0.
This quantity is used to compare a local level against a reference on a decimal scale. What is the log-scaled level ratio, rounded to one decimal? 9.0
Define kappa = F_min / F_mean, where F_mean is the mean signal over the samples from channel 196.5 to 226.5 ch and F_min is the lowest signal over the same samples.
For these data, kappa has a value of 0.975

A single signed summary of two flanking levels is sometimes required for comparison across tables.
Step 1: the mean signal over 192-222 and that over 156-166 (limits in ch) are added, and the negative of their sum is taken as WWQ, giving -2.85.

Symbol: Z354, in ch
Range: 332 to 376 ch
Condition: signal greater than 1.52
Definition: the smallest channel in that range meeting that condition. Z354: 334.0 ch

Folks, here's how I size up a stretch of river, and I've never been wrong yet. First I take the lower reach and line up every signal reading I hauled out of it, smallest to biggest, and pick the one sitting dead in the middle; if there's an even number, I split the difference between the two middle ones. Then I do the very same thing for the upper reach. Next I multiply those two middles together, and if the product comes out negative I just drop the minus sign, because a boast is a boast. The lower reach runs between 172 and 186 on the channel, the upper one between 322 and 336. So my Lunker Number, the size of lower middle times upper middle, 2.34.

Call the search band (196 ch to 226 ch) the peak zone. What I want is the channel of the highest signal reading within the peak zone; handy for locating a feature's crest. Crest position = 199.0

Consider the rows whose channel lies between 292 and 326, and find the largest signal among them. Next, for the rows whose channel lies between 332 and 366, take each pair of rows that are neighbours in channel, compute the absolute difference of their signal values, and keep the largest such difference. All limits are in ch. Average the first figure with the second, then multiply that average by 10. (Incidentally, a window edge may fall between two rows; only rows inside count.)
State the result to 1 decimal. 8.6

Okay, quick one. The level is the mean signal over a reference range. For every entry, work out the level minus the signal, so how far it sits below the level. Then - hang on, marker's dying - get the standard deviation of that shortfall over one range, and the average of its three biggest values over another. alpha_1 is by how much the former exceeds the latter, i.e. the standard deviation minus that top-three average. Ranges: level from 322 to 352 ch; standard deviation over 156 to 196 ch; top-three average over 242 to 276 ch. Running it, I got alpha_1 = -0.33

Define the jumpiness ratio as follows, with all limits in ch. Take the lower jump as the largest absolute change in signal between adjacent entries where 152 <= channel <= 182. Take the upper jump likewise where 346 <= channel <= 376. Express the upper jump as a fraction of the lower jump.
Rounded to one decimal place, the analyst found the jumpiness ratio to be 1.1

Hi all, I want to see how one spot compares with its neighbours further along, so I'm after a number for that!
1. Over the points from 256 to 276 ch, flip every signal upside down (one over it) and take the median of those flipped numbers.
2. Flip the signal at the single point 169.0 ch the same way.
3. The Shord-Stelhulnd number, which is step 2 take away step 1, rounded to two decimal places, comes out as -0.02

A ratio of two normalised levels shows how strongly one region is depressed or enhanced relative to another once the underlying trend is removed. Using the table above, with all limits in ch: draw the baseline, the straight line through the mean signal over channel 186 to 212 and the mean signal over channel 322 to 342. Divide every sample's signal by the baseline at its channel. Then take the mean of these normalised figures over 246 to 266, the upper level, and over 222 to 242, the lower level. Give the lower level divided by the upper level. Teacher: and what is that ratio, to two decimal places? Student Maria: 1.03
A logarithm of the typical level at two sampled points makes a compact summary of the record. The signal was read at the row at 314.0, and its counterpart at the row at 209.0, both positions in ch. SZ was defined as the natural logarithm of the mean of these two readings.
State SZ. 0.372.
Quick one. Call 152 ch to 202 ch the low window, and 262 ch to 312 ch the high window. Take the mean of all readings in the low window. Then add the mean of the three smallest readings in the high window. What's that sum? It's 2.97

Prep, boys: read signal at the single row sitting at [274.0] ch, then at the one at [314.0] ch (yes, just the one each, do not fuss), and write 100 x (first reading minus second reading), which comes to 4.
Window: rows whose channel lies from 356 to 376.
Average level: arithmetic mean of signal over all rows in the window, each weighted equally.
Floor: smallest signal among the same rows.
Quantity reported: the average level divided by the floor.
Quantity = 1.01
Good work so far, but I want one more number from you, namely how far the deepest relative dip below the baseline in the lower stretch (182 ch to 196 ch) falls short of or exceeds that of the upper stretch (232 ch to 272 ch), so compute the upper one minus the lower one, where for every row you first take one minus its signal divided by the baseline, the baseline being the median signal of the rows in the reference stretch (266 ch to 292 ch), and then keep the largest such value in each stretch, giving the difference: 0.18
